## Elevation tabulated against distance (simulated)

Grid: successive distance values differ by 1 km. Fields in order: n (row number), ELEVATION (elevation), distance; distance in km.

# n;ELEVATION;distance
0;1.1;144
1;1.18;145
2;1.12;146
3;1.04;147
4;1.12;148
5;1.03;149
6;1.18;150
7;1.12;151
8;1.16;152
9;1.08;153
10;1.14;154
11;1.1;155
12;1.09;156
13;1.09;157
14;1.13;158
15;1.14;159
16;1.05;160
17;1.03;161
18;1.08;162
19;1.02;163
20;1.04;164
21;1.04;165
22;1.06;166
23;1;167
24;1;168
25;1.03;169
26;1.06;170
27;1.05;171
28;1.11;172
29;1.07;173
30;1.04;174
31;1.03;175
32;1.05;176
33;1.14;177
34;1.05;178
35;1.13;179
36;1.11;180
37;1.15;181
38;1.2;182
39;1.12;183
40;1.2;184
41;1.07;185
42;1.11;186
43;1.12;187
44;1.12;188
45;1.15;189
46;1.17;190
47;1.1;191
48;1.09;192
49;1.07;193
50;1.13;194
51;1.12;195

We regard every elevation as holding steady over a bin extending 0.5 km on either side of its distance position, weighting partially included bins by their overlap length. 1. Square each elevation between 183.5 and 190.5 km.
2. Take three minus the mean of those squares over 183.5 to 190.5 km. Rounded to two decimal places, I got 1.71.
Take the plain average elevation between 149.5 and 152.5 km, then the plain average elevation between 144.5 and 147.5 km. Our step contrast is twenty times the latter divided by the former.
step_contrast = 19.3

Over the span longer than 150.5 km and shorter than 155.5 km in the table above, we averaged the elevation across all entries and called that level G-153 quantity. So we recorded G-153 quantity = 1.12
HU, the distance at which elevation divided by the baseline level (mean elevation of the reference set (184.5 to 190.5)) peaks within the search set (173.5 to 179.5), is 177 km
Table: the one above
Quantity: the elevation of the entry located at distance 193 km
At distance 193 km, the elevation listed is 1.07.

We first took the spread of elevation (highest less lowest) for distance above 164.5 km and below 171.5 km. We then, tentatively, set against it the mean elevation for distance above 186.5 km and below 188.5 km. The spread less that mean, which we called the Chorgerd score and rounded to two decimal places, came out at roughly -1.06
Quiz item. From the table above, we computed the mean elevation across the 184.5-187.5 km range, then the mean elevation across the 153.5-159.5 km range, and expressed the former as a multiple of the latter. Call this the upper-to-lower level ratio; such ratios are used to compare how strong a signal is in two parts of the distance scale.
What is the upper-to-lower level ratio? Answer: 0.99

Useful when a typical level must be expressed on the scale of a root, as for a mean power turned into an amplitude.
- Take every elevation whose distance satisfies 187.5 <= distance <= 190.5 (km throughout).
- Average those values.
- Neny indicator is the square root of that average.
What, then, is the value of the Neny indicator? 1.071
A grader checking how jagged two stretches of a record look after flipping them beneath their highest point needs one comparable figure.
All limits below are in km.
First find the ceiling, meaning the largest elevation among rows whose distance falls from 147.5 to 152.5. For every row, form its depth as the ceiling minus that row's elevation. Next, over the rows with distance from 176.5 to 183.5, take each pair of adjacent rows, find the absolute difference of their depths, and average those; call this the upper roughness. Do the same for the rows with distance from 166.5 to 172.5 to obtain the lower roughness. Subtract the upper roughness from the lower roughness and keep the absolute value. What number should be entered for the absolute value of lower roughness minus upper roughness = 0.0340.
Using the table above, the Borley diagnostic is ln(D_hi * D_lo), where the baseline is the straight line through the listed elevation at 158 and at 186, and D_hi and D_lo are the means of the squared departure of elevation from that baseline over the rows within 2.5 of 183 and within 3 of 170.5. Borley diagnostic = -10.7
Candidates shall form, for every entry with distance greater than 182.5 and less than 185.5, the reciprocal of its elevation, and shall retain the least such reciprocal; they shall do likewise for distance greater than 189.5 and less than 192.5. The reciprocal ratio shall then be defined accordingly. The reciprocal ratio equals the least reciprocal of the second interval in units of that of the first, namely 1.03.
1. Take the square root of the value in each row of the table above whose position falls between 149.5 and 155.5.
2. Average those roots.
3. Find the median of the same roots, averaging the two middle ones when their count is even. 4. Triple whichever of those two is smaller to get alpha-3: 3.19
